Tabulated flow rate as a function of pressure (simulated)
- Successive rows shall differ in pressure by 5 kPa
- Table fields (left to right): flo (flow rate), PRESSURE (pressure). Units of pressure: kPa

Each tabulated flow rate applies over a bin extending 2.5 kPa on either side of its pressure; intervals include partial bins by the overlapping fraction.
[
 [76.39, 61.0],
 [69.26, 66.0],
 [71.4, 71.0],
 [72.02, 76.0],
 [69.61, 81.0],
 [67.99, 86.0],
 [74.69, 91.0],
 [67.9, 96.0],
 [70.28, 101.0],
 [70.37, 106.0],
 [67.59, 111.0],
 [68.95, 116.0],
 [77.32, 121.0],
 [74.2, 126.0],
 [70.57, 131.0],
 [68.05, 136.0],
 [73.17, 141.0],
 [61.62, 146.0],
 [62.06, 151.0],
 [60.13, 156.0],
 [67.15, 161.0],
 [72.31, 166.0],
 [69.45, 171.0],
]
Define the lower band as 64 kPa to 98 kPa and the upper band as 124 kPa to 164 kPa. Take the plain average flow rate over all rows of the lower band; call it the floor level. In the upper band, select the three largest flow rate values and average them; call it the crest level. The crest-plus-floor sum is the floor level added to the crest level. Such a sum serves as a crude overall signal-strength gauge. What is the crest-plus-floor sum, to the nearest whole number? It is 143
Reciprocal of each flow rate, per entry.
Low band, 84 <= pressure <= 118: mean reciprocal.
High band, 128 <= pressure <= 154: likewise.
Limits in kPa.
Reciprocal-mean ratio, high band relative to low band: 1.04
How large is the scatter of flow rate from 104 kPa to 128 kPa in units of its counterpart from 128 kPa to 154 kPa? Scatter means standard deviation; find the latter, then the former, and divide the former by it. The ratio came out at 0.78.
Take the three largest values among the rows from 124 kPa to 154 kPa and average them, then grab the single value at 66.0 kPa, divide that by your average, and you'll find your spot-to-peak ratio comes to 0.95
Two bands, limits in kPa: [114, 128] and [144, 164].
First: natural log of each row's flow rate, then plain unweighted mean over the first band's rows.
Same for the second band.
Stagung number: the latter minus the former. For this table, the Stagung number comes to -0.16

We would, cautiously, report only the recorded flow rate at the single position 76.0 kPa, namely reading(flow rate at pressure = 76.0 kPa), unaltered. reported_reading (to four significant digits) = 72.02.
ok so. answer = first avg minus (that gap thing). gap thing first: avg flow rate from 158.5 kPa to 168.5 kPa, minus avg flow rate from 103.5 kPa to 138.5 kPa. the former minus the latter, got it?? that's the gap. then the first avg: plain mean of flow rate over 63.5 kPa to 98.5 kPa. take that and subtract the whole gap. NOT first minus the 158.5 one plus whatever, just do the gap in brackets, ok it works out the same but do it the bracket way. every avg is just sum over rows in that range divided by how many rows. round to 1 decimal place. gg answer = 71.7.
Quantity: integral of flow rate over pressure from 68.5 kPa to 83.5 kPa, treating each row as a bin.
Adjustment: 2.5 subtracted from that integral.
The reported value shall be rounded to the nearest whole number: 1063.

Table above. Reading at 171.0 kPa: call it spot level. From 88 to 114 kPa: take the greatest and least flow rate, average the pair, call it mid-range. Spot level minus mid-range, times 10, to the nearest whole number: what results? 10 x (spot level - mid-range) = -17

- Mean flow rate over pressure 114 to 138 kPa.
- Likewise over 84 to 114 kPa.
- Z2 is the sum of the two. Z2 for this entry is 142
